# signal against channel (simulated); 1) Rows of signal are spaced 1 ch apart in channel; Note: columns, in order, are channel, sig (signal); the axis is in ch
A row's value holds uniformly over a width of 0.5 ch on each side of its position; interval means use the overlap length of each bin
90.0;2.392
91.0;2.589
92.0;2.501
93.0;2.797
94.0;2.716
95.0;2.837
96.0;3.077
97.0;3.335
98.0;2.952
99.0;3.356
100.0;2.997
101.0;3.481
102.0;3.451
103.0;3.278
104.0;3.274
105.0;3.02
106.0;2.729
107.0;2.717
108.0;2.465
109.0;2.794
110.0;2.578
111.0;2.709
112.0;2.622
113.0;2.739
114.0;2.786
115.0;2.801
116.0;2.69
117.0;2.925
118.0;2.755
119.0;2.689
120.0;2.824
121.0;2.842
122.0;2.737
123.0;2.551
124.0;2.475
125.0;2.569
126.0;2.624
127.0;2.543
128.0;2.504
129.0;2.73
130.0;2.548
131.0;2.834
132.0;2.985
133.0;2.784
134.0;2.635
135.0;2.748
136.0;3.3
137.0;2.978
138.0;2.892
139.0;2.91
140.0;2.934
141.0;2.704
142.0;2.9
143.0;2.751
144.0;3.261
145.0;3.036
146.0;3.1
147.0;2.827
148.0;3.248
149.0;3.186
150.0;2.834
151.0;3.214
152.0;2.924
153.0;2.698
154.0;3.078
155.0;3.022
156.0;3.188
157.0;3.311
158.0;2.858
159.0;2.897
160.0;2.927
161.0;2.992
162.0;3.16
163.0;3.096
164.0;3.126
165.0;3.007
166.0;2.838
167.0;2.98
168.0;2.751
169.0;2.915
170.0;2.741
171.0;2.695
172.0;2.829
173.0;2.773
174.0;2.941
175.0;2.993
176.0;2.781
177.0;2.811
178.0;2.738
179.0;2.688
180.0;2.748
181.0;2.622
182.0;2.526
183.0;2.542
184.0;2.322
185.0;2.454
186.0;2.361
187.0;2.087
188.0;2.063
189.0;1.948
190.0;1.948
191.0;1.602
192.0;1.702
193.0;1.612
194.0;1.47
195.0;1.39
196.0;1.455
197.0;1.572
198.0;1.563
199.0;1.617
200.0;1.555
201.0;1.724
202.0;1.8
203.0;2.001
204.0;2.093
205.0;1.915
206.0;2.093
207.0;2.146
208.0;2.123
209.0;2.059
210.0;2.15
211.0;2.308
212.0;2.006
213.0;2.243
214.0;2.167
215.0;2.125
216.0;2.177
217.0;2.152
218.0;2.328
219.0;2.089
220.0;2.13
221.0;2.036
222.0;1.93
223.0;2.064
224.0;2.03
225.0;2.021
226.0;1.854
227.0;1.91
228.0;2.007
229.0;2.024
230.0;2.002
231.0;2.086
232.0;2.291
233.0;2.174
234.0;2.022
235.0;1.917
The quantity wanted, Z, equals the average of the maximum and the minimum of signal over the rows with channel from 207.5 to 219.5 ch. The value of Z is 2.2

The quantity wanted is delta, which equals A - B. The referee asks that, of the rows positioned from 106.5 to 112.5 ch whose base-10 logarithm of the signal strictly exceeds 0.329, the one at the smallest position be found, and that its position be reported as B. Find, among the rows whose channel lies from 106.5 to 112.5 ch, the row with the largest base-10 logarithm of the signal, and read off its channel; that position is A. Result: 2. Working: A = 109.0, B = 107.0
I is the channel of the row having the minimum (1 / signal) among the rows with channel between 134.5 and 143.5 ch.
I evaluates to 136.0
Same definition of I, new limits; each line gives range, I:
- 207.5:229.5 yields 218.0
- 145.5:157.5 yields 157.0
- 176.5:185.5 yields 177.0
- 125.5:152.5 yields 136.0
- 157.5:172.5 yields 162.0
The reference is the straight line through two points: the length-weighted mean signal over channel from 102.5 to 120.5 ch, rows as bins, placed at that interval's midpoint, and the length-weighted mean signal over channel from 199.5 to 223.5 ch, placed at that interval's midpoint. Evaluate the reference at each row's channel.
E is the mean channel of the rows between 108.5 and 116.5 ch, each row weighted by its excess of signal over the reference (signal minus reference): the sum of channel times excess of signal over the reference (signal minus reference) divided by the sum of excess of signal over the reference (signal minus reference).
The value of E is 111.4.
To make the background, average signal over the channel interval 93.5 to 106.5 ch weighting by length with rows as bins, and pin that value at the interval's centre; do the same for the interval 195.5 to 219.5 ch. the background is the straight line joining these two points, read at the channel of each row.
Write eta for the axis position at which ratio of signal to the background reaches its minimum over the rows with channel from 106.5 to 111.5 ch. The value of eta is 108.0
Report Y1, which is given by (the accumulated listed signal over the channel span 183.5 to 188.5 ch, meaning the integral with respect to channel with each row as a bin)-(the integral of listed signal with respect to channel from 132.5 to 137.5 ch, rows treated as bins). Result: -3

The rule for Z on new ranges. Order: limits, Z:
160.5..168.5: 3.0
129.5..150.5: 2.9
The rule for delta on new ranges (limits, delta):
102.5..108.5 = 0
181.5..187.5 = 1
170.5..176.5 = 4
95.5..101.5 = 5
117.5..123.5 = 3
